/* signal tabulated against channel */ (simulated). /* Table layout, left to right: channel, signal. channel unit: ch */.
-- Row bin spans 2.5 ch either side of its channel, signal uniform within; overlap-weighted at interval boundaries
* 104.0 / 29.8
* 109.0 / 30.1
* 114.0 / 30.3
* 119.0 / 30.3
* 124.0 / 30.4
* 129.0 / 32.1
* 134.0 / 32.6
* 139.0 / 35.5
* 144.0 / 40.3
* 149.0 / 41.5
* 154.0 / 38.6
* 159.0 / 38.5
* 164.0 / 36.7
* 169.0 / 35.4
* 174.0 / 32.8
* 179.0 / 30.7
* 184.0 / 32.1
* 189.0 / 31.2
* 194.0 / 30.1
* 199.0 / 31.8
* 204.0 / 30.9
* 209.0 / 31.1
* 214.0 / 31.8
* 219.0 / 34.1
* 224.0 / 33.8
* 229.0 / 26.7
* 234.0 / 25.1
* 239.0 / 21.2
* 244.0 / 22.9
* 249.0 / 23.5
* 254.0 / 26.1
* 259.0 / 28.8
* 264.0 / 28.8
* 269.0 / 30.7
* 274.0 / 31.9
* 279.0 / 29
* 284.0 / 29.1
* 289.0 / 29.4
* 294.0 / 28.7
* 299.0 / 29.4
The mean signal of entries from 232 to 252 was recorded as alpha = 23.2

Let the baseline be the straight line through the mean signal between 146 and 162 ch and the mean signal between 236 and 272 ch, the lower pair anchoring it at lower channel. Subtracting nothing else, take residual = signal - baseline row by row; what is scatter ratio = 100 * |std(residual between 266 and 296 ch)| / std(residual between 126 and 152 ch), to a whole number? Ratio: 17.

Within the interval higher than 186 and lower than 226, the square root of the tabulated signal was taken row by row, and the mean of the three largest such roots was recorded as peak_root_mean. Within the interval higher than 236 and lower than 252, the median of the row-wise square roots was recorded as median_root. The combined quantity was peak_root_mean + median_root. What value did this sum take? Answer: 10.5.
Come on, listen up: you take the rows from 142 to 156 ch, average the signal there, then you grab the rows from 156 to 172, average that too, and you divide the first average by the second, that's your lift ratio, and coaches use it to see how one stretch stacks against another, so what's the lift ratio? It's 1.09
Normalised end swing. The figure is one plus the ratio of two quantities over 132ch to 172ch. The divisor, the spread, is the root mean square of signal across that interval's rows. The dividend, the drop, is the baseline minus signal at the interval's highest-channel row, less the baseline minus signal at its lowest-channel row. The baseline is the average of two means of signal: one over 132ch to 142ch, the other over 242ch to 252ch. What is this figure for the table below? 0.93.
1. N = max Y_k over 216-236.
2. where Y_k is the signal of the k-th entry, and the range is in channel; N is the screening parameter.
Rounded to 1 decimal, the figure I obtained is 34.1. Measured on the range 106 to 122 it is 30.3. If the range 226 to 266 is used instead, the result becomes 28.8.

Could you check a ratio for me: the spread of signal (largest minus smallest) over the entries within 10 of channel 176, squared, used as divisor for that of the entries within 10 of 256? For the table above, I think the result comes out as 0.24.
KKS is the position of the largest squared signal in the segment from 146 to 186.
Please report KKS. 149.0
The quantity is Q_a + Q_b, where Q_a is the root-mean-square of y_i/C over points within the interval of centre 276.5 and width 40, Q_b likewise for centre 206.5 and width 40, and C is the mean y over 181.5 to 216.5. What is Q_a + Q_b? 1.96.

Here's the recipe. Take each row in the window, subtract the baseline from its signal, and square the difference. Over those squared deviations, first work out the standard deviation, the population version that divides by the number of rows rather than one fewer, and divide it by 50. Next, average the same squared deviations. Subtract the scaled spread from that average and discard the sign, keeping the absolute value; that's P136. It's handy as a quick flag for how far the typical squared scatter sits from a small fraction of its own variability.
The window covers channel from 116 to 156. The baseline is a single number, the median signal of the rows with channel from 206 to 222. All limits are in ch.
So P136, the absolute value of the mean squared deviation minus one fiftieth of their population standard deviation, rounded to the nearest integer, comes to 28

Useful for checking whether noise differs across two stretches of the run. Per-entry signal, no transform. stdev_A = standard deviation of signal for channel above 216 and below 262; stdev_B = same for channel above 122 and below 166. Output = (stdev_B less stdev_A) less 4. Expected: -4.7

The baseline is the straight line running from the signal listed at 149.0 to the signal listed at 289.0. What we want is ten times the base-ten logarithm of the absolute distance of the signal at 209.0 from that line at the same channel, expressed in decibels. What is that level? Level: 7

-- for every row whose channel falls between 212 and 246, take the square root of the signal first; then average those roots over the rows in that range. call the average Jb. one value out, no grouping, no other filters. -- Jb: 5.27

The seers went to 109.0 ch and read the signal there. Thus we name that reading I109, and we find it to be 30.1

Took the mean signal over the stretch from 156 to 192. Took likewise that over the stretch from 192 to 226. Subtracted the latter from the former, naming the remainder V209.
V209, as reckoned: 2.0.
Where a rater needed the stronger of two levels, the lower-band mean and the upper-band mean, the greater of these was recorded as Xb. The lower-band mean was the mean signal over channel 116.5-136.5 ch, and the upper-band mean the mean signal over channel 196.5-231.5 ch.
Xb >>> 31.5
